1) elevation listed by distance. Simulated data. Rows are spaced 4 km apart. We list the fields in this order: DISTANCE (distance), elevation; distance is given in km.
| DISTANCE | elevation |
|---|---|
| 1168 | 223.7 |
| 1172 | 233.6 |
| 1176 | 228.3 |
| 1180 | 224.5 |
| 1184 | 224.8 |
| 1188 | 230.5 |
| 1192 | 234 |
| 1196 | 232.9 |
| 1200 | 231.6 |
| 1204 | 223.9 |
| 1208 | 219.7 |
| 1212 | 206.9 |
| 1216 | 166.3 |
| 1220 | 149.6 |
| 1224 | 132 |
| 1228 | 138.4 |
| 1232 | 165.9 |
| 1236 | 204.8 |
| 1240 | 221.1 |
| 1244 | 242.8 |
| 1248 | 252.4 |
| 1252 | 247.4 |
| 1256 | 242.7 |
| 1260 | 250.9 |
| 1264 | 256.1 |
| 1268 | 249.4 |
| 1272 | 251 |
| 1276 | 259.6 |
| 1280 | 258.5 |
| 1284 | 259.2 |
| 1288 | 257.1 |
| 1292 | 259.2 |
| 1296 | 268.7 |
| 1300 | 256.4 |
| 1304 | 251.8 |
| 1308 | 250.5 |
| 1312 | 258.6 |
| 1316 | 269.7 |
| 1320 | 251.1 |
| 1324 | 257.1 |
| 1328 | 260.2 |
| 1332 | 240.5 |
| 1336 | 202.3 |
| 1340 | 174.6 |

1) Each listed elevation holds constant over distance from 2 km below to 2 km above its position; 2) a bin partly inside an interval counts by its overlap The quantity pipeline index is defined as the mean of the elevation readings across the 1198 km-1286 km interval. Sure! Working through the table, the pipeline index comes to 220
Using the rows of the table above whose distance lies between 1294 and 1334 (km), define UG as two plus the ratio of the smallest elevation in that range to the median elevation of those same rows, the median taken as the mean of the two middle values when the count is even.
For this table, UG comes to 2.94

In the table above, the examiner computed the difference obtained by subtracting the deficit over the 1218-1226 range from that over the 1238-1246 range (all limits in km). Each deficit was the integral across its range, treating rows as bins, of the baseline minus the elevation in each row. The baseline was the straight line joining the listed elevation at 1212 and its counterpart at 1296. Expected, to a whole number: -611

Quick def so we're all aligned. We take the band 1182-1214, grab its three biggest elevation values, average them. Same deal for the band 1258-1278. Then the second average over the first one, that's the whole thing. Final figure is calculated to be 1.10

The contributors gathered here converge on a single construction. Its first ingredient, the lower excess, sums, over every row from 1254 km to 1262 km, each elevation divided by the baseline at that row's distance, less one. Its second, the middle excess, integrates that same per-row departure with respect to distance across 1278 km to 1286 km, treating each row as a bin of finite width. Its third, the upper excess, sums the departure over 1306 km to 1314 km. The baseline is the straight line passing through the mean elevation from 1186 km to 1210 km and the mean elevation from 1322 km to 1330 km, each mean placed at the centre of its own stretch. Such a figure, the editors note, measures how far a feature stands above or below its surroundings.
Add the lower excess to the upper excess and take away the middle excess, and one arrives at -0.31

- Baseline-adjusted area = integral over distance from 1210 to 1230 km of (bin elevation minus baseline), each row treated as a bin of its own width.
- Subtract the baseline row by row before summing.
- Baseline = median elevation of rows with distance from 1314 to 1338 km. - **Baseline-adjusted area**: -1909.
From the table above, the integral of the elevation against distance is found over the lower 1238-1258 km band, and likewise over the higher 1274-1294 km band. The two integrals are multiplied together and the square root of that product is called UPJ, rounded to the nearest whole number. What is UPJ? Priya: 4997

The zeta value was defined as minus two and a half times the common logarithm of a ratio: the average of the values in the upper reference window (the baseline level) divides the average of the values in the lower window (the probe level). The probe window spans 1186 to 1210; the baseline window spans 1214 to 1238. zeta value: -0.4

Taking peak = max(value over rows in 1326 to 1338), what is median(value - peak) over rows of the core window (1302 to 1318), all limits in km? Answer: -5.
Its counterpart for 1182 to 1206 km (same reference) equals -29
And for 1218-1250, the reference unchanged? -75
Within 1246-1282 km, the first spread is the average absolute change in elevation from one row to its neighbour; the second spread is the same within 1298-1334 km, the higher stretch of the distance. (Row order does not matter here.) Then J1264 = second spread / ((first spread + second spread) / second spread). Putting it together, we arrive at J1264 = 5.8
